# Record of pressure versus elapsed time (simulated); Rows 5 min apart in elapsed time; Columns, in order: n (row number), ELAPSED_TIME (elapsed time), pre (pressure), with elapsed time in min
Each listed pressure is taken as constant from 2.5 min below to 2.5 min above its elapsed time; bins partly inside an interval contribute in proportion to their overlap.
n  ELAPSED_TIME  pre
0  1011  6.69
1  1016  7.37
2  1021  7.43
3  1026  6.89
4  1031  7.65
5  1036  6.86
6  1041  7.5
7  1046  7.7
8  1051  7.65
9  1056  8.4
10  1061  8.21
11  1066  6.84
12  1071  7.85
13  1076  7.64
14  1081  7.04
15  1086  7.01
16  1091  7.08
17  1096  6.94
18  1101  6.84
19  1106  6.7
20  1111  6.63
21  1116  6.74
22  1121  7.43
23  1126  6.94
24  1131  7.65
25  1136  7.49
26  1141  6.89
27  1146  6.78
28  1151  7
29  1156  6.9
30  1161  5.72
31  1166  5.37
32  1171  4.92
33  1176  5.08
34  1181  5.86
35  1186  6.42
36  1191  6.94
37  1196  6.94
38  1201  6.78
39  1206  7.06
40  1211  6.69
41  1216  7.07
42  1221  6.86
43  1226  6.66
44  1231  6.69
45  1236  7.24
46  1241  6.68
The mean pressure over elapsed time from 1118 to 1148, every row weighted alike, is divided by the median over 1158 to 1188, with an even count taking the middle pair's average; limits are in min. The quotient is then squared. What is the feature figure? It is 1.68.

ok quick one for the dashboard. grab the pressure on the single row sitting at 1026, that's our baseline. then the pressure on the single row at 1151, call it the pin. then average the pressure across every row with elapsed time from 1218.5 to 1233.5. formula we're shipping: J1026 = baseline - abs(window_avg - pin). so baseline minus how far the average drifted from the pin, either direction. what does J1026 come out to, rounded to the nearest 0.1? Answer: 6.6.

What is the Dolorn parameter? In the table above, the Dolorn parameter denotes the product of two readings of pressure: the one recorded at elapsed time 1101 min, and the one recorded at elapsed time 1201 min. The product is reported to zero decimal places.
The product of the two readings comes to 46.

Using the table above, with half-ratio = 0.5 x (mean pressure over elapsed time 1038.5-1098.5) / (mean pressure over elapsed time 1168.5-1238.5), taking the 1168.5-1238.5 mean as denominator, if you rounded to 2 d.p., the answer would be 0.57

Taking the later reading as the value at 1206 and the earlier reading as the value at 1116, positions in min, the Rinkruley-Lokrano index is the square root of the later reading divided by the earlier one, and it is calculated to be 1.02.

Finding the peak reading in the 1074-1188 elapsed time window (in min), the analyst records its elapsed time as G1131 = 1131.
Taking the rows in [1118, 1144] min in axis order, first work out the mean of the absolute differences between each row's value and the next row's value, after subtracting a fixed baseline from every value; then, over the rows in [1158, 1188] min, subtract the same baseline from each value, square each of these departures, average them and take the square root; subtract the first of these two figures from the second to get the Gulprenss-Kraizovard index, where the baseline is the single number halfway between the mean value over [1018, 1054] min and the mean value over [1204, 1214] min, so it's 1.16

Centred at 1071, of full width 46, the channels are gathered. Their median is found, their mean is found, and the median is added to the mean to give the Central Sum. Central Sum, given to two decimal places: 15.16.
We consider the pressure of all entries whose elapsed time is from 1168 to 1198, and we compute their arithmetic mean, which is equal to 6.0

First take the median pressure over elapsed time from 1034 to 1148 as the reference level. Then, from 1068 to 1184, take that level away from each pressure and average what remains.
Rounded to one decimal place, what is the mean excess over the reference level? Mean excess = -0.3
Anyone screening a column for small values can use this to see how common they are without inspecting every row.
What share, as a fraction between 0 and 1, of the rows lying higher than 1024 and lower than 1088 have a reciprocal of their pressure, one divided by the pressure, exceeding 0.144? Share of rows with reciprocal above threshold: 0.23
